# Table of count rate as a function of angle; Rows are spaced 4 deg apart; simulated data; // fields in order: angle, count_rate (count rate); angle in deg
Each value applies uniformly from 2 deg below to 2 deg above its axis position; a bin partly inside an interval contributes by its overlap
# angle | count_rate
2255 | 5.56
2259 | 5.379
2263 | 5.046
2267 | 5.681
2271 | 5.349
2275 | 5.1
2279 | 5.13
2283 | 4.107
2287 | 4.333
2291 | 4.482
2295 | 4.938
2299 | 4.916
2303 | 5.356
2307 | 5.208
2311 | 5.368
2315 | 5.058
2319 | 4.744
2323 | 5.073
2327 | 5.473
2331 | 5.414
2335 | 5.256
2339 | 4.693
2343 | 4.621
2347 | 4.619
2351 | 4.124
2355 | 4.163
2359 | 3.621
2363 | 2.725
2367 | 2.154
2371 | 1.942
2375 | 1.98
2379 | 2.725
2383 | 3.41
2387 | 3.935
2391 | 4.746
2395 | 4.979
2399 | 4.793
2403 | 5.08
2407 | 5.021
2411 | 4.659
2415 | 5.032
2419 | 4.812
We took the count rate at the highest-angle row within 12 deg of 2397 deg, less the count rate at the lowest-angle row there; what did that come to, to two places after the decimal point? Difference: 1.09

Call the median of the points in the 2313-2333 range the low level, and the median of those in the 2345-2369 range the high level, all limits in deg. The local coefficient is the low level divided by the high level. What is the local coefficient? 1.3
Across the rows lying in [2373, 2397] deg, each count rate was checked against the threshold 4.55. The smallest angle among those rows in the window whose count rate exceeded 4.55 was 2391 deg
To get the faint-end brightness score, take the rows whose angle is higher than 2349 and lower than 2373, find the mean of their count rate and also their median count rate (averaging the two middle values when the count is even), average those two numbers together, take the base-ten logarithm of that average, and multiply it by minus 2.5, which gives -1.24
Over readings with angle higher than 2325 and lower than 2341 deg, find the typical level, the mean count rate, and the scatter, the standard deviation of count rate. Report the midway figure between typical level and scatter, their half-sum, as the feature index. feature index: 2.8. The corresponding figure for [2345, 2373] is 2.2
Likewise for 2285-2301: 2.5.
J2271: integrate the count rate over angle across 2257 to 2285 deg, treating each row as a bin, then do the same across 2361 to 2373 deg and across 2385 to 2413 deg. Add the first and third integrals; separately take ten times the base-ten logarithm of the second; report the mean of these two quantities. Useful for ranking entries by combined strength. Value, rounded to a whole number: 145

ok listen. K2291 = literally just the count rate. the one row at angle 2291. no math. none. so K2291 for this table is 4.482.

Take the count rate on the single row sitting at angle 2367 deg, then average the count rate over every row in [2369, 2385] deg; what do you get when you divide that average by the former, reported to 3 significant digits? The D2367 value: 1.17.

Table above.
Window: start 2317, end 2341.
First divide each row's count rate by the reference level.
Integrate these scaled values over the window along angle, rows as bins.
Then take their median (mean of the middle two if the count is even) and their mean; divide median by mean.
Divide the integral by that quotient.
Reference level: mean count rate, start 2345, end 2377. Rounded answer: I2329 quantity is 38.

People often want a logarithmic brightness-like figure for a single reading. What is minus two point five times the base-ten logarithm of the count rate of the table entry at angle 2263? -1.76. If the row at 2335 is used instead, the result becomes -1.80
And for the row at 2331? -1.83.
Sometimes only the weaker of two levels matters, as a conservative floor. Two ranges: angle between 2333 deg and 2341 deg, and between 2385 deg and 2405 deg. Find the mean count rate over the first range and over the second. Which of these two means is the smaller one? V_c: 4.71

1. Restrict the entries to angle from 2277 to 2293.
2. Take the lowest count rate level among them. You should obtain 4.107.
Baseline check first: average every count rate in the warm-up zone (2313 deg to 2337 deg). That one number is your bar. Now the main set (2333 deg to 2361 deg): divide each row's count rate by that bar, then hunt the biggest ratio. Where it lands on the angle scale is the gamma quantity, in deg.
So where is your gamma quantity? 2335 deg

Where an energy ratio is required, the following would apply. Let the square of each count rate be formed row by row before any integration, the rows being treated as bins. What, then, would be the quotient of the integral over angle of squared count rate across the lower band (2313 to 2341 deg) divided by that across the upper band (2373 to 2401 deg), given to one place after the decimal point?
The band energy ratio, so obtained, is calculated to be 1.7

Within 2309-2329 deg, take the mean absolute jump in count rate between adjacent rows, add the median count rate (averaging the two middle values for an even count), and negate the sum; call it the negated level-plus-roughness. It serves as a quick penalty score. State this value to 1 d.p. -5.4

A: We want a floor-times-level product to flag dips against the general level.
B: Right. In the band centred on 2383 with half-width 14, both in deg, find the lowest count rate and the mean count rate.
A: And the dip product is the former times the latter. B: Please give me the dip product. 6.6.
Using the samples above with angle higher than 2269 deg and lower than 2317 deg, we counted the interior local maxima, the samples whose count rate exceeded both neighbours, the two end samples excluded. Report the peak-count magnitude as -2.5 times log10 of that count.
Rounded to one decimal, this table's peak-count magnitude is -1.5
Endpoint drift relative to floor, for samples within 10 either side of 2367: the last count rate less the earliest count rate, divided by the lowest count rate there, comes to -0.8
